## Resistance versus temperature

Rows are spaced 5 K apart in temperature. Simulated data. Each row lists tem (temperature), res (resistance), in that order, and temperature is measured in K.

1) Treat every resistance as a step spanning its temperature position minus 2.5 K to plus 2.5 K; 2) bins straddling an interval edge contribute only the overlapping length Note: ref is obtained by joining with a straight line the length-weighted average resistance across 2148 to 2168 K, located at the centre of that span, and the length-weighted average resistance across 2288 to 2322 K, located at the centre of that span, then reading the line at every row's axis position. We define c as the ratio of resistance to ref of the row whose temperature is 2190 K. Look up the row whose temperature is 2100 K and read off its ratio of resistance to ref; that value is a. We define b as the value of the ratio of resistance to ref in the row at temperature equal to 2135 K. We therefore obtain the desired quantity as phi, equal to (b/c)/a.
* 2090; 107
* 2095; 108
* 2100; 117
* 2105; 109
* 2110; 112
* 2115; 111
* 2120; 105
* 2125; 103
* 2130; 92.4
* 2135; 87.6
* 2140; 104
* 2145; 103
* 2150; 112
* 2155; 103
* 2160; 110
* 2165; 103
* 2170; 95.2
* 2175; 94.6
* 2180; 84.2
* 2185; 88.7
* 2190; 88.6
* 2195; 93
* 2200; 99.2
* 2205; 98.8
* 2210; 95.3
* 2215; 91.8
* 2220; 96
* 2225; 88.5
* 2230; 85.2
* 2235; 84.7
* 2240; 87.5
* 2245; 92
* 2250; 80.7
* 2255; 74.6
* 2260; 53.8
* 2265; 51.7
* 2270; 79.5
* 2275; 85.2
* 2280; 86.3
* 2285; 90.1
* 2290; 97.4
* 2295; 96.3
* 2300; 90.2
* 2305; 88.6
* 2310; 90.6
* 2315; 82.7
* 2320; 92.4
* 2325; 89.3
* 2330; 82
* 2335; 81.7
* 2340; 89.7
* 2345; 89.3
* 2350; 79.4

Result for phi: 0.90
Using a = 1.04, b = 0.80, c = 0.86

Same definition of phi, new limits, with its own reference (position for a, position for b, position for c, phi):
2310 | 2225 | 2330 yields 0.96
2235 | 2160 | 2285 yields 1.24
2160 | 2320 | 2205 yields 1.03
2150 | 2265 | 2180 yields 0.64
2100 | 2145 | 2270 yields 1.10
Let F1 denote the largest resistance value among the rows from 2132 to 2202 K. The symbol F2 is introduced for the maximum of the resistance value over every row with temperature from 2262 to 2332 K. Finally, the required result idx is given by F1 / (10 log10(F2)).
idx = 5.63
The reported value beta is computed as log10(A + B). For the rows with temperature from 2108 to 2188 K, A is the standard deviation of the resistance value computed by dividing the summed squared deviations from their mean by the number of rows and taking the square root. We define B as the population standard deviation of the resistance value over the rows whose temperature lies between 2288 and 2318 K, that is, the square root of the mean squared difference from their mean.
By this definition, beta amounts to 1.14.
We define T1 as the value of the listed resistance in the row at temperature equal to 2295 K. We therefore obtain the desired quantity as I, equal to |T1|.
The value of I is 96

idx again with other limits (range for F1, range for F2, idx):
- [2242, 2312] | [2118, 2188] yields 4.75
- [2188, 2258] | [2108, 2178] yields 4.84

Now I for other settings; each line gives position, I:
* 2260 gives 54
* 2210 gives 95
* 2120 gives 105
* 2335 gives 82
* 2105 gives 109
